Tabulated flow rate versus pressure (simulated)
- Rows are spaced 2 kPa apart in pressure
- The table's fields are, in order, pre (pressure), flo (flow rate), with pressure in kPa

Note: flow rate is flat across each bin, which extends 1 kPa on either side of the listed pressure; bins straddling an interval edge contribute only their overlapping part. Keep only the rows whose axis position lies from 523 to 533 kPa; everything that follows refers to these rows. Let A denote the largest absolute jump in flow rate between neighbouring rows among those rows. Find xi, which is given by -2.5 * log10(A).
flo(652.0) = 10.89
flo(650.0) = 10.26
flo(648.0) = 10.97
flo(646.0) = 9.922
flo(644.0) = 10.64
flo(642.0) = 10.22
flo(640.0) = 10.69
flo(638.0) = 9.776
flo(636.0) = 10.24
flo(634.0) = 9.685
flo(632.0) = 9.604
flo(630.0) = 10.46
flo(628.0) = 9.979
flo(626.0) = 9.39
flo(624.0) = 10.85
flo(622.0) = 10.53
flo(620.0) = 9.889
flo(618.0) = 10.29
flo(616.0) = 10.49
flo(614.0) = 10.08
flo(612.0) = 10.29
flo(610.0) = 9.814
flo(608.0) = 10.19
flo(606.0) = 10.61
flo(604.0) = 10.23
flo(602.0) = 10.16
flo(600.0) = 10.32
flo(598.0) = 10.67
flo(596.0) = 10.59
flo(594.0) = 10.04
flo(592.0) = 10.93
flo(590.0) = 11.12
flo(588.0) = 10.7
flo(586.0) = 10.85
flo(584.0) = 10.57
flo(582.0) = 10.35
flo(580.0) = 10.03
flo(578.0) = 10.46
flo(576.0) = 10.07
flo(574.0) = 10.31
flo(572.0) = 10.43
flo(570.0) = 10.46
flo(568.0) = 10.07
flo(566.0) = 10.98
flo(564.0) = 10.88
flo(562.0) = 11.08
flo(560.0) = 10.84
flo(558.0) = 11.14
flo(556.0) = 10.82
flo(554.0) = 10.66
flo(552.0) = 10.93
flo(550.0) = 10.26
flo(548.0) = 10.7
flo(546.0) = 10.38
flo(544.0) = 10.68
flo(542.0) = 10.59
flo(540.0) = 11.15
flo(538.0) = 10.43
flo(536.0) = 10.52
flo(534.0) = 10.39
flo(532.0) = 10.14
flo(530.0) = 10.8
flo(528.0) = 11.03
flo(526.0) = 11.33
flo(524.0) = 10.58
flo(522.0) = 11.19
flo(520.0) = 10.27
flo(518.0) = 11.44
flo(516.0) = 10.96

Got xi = 0.3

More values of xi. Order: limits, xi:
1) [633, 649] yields -0.1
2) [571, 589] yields 0.9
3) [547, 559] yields 0.4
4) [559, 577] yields 0.1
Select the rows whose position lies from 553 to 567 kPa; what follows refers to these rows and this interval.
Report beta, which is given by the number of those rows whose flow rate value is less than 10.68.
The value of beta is 1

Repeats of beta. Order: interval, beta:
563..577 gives 5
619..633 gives 6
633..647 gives 6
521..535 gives 3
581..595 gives 3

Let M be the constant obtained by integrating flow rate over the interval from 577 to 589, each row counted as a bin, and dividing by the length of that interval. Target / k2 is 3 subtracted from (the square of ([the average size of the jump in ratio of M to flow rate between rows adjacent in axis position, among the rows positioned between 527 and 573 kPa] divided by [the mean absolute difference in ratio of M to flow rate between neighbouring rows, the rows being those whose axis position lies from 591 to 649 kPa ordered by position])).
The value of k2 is -2.6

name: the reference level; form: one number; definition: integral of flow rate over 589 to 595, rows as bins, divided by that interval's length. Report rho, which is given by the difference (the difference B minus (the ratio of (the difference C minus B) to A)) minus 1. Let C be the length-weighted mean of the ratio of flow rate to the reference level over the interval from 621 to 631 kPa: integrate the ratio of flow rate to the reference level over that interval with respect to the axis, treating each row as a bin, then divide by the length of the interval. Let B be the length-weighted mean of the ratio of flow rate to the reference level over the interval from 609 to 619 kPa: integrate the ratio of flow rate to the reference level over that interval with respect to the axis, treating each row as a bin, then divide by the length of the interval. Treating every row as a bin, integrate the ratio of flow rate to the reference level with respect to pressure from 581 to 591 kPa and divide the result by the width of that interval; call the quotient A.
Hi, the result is -0.05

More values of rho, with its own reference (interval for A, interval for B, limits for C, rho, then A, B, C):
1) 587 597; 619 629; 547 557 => -0.10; 0.998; 0.95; 1.00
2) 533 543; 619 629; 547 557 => -0.10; 0.992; 0.95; 1.00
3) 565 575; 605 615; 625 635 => -0.01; 0.977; 0.95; 0.92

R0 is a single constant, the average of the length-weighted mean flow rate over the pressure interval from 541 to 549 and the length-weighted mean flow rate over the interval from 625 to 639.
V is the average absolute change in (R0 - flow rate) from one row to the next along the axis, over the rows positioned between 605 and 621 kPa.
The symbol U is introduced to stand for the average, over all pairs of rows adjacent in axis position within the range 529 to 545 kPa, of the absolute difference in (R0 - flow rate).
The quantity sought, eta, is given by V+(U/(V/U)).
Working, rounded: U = 0.357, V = 0.356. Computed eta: 0.71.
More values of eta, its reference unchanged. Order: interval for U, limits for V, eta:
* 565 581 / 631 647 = 0.77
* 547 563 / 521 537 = 0.70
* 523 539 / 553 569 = 0.69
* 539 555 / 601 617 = 0.76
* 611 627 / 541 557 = 1.16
